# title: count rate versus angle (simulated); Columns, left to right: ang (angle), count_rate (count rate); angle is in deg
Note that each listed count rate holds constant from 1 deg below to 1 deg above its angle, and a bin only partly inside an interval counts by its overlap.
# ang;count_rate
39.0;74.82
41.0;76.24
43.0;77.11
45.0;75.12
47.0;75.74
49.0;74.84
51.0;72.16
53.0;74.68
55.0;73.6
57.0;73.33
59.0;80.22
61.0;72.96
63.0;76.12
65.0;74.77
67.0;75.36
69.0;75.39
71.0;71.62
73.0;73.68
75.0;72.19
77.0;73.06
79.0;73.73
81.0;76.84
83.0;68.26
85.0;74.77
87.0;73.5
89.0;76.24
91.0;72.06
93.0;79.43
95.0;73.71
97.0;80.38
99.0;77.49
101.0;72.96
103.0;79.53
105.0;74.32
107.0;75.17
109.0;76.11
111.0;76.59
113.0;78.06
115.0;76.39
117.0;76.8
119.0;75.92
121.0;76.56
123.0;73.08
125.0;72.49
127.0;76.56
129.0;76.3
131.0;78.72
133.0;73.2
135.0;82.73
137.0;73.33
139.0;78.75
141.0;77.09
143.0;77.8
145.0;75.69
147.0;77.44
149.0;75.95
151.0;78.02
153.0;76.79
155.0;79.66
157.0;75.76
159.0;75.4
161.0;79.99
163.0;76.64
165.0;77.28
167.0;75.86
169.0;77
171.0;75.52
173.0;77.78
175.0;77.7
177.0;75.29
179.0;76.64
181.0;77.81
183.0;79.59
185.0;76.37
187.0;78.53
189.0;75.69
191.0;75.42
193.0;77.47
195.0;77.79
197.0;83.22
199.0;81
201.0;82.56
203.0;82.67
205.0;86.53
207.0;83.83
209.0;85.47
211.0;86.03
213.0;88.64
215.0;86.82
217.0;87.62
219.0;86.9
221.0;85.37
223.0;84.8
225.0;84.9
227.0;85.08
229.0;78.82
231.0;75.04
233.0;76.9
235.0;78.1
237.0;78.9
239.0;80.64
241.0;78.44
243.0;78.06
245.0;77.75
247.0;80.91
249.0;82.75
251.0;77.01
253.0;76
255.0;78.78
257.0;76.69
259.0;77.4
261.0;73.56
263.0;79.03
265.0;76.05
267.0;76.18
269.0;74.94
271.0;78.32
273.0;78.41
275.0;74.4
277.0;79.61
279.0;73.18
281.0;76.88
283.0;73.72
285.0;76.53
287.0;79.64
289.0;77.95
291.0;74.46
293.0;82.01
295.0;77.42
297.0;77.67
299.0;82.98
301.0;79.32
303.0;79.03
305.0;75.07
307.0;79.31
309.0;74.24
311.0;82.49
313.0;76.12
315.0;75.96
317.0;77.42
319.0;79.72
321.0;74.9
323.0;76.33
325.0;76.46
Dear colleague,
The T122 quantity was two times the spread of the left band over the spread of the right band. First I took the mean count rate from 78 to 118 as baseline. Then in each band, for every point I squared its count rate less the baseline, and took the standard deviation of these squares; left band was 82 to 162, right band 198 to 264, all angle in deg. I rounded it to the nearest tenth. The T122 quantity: 0.5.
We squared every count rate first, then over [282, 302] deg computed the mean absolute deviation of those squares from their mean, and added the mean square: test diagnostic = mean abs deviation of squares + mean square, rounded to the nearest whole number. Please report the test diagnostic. 6473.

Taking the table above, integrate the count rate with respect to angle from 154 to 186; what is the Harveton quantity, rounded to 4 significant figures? 2469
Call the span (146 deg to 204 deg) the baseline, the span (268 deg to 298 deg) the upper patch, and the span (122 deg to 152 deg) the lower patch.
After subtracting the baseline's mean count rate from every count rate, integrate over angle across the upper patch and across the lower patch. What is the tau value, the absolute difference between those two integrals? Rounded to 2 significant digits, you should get 16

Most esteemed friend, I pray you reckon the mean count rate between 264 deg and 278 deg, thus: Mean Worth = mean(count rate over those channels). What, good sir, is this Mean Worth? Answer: 76.8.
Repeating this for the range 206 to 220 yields 86.5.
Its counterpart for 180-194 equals 77.3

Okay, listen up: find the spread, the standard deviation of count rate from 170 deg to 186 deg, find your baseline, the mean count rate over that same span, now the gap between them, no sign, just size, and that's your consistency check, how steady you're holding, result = 76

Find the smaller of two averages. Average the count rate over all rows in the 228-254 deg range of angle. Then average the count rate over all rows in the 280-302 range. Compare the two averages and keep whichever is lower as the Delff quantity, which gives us 78.05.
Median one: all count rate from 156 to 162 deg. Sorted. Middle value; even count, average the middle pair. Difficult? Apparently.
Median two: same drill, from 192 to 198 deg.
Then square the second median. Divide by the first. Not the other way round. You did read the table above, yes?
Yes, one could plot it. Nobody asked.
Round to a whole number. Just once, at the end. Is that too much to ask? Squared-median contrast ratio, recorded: 80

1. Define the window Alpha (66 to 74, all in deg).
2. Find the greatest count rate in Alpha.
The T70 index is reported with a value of 75.39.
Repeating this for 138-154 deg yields 78.75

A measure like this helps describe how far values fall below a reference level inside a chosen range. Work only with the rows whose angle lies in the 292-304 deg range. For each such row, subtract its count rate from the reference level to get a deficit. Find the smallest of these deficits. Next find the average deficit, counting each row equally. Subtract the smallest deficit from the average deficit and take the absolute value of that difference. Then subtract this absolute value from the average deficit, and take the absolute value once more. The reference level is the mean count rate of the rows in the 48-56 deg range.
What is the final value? 9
